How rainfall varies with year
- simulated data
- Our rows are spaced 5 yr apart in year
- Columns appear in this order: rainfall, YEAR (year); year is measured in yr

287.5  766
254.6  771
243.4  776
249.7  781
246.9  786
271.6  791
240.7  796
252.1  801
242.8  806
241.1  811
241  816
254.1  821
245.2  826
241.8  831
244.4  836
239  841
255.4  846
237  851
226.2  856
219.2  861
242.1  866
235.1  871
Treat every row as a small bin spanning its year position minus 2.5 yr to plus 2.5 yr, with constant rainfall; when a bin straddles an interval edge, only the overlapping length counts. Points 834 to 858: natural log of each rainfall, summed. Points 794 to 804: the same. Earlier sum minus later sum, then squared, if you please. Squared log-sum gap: 269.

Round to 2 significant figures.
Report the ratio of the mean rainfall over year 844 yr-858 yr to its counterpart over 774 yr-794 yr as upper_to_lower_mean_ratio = 0.95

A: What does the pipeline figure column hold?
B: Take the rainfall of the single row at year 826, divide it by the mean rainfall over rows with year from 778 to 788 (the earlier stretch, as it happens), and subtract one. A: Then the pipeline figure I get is -0.01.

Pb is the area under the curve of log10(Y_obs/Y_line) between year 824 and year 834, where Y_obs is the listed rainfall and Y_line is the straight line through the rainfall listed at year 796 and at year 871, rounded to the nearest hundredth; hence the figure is 0.09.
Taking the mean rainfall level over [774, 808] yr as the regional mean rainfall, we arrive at 250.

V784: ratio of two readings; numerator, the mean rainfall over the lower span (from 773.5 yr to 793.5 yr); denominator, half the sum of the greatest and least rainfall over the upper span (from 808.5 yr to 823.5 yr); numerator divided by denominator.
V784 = 1.02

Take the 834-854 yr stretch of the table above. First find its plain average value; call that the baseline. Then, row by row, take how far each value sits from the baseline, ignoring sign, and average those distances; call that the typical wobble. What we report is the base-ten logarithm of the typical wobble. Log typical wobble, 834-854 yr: 0.77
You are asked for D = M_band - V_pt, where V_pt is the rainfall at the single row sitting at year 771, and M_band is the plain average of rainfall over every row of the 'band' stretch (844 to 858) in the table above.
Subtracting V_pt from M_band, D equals -15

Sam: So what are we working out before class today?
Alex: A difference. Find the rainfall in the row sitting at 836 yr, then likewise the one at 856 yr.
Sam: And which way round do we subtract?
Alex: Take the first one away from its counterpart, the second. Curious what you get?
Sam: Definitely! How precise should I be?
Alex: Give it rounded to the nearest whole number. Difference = -18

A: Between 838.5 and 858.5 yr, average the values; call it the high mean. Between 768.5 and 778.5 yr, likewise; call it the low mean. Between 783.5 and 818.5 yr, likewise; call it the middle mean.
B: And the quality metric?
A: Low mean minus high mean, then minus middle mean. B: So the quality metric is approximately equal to -238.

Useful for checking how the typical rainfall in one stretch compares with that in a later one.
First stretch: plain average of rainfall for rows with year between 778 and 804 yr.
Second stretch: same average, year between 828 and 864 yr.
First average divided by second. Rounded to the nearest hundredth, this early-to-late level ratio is 1.06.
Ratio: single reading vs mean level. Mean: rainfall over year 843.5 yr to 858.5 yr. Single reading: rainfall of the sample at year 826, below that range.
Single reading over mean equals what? 1.02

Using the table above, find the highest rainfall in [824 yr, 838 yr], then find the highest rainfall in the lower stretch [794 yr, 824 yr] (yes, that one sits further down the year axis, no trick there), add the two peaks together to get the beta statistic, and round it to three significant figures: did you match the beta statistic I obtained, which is 499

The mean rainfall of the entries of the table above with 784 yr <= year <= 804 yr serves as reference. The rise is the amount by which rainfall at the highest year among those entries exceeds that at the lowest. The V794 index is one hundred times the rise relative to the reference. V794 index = 2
